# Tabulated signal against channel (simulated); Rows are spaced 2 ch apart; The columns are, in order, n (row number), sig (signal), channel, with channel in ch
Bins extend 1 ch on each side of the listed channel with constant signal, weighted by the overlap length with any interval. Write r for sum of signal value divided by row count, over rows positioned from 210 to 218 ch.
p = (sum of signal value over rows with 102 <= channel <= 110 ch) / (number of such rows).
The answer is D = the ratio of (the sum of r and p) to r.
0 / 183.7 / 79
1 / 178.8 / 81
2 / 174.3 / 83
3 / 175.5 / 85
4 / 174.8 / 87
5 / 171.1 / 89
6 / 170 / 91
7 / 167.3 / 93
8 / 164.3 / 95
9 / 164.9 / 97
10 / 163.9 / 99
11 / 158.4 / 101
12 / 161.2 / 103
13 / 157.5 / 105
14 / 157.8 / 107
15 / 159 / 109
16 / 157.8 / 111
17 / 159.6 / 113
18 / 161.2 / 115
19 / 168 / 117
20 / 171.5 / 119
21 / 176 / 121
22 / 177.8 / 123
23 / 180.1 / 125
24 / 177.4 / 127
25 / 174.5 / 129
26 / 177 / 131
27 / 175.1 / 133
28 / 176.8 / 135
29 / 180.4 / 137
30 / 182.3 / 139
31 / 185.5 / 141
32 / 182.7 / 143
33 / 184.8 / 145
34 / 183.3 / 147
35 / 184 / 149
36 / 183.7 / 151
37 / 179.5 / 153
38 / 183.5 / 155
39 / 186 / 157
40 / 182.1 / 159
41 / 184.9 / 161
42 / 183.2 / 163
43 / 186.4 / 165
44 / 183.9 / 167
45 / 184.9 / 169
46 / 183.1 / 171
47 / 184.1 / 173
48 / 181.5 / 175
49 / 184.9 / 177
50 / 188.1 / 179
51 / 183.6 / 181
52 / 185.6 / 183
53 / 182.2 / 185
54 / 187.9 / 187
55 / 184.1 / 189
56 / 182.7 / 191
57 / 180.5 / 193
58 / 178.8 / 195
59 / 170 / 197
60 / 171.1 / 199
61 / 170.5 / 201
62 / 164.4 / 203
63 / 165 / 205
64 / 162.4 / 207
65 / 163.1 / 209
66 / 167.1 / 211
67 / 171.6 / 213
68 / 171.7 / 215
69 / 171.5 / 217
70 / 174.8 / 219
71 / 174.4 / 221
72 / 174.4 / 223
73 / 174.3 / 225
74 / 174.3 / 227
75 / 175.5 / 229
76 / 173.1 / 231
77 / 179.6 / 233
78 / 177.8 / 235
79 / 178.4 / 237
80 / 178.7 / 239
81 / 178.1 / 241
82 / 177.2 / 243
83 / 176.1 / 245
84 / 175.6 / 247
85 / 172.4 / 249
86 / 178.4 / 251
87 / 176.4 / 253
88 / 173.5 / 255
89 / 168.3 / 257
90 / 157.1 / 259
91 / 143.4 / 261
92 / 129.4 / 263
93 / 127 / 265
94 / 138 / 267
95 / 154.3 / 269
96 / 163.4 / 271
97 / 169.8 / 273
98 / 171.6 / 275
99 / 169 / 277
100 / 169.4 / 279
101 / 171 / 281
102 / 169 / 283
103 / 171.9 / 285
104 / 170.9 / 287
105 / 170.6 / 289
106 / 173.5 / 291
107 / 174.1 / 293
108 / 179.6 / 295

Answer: 1.93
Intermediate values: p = 159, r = 170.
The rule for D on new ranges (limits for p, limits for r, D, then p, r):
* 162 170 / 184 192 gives 2.00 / 185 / 184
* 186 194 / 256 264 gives 2.23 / 184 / 150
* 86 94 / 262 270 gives 2.25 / 171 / 137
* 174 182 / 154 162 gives 2.00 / 185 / 184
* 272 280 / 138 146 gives 1.92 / 170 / 184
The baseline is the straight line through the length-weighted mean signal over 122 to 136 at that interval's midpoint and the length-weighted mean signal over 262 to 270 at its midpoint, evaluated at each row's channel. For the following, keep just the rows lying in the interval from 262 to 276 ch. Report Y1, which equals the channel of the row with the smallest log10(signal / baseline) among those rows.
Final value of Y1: 265 ch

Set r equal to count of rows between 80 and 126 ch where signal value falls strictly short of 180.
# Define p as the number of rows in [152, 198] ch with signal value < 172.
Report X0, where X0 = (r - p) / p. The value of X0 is 21.0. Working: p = 1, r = 22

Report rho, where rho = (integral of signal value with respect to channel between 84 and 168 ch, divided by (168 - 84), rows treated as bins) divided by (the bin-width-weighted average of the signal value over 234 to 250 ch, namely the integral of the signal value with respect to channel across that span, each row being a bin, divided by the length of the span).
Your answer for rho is 0.99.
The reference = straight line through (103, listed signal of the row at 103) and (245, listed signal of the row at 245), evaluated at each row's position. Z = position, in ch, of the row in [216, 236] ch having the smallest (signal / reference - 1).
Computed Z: 217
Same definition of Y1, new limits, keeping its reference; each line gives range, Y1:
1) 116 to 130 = 117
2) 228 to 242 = 231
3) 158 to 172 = 159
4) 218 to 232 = 219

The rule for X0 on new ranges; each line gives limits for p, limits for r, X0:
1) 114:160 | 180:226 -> 4.3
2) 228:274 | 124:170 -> -0.3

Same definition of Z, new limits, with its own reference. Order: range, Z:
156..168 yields 159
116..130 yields 117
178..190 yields 185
